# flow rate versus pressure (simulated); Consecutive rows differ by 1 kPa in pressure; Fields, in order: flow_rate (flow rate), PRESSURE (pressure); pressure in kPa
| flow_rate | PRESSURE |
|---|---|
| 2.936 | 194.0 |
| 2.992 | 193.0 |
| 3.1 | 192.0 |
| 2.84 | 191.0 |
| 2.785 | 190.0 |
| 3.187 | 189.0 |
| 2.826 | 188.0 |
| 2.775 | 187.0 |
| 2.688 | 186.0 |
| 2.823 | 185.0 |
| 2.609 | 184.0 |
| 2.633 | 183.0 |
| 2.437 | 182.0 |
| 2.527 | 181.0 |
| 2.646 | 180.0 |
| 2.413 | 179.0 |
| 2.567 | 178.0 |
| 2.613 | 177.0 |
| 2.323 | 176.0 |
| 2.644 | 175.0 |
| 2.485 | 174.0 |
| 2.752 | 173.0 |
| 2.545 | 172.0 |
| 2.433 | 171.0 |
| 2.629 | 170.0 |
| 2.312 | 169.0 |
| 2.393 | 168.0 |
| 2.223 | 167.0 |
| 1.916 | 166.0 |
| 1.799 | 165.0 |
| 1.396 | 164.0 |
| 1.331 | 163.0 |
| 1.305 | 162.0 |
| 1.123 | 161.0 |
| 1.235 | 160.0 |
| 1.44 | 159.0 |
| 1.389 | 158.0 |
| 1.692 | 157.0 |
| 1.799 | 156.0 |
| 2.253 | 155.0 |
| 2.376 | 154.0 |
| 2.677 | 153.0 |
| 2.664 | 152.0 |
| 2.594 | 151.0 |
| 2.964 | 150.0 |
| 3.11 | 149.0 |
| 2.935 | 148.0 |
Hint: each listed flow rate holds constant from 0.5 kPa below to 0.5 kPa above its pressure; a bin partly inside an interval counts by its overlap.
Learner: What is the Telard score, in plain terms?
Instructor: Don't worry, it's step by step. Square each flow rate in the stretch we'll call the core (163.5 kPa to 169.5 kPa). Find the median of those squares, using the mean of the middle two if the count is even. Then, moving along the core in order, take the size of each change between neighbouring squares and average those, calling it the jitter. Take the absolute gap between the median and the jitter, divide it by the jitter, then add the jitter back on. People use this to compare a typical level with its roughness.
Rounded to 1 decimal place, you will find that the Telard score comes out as 5.0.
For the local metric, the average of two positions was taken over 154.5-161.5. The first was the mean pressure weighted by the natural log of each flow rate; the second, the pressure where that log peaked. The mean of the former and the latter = 156.0 kPa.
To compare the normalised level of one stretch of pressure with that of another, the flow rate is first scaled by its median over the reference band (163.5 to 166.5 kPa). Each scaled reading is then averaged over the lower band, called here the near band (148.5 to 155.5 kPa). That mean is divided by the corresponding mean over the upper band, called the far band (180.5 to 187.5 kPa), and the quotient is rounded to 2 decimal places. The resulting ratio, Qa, 1.01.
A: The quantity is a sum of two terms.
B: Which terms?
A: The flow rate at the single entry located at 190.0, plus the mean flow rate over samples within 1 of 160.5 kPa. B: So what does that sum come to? 4.0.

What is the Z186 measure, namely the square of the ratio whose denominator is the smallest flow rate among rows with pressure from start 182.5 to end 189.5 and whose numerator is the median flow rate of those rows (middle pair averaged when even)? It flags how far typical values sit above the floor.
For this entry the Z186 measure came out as 1.13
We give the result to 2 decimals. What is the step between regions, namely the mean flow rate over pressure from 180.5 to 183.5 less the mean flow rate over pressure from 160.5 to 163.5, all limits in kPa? 1.28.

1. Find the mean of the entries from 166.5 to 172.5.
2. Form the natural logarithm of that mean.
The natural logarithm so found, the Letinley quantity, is 0.88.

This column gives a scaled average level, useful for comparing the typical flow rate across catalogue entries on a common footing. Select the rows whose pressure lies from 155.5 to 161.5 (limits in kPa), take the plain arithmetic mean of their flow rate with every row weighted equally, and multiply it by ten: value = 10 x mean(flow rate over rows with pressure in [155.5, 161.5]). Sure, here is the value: 14.5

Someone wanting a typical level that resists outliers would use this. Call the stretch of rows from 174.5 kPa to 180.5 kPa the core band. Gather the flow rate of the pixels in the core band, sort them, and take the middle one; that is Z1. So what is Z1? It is 2.6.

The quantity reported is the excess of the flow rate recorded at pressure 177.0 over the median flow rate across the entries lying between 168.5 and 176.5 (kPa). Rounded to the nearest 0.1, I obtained 0.1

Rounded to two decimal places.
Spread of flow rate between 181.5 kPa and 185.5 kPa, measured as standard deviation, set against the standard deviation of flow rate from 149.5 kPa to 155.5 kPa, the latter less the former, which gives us 0.09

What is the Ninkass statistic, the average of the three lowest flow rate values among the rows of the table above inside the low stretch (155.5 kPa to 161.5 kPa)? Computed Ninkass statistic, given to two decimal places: 1.25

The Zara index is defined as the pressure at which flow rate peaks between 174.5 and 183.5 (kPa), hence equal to 180.0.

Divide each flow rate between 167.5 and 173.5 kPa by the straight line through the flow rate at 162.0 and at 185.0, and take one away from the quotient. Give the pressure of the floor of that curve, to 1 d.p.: 171.0 kPa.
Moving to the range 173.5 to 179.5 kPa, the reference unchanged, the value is 179.0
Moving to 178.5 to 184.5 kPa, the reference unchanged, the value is 182.0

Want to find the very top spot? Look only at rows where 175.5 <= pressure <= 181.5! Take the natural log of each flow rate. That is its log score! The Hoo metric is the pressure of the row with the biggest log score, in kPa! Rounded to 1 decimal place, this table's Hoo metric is 180.0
